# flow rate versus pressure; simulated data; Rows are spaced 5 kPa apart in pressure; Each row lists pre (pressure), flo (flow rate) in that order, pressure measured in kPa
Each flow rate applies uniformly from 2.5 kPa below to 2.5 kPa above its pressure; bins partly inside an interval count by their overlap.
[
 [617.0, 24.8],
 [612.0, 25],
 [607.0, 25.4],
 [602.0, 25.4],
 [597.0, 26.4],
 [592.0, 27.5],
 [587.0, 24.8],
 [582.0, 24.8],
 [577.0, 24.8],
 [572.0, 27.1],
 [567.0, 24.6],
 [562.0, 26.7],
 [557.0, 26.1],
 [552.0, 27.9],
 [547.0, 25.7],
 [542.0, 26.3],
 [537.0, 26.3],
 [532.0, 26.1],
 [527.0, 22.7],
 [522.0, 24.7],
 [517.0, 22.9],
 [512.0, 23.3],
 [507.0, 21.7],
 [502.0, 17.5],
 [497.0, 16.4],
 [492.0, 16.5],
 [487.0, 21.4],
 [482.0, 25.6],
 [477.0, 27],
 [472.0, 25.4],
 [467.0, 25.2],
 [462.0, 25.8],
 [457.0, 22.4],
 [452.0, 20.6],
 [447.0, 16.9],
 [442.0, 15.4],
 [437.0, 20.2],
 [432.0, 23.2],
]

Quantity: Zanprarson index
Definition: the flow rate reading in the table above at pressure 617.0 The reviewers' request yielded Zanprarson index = 24.8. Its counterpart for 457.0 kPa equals 22.4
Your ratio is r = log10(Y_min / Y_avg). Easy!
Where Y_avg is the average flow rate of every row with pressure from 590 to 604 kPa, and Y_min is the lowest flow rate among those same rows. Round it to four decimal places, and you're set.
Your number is -0.0173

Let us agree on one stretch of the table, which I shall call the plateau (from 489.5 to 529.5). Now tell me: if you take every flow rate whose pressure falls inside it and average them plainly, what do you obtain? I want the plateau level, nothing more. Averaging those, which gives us 20.7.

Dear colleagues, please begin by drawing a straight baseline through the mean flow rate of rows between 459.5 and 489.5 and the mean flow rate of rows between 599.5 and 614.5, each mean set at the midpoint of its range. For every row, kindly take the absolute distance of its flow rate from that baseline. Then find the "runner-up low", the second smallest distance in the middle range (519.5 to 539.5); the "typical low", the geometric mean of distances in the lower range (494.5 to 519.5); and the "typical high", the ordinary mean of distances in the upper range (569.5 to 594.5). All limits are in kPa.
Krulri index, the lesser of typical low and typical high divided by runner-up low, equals 1.1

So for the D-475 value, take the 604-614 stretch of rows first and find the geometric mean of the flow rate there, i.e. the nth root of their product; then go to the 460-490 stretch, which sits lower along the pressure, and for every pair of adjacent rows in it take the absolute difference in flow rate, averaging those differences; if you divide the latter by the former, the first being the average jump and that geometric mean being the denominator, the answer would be 0.063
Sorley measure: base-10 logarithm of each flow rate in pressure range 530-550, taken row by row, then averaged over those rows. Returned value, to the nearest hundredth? 1.42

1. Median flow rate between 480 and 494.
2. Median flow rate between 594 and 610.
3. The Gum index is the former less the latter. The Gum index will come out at -4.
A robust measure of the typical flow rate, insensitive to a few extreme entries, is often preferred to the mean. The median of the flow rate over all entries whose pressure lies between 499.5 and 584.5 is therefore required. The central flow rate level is 24.8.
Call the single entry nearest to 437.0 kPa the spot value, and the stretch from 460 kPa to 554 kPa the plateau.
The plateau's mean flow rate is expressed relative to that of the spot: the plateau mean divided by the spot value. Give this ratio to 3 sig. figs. 1.17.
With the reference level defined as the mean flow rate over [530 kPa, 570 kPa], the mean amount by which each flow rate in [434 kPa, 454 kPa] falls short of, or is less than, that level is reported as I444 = 7.9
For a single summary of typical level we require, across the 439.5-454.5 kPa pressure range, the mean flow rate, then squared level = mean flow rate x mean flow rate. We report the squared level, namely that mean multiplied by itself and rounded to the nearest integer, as 311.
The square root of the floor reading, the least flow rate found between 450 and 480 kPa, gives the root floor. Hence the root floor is 4.5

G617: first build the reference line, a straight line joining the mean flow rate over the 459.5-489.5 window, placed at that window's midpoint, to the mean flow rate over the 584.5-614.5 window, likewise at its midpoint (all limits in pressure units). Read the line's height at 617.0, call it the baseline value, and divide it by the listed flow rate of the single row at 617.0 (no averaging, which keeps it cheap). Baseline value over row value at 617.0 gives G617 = 1.04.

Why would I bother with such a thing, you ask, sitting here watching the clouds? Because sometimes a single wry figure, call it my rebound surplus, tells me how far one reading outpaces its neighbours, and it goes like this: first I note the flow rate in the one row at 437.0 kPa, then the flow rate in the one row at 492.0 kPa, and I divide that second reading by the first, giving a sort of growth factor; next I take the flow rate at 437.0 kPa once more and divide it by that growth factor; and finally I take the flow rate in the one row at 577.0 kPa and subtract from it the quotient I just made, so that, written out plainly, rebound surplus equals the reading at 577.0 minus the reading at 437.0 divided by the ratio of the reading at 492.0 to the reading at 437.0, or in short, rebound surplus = 0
